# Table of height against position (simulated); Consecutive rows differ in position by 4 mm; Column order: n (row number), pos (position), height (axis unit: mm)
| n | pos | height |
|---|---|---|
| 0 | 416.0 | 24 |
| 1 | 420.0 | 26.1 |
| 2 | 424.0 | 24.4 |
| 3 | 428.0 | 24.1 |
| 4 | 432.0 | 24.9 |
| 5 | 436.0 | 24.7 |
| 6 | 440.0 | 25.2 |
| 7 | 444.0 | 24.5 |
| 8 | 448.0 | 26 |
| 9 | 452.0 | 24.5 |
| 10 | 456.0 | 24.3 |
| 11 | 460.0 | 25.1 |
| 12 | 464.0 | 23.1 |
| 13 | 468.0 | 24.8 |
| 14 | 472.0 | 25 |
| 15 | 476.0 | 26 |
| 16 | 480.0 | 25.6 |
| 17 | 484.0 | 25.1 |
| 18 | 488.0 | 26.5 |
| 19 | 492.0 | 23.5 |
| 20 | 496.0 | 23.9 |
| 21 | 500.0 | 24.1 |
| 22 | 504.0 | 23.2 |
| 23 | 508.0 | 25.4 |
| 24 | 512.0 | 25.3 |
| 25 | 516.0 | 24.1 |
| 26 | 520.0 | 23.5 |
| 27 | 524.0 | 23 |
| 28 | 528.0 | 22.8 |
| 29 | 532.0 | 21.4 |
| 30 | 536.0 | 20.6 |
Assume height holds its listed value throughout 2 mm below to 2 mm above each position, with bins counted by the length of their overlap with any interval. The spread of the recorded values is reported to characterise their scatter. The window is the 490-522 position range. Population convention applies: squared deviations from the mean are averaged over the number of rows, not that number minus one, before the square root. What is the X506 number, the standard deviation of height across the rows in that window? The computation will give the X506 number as 0.77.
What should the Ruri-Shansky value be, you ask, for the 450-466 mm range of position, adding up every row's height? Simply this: 97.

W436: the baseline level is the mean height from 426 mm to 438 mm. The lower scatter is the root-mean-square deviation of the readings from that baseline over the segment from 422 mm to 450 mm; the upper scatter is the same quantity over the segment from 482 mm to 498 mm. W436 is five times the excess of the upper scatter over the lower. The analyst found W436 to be 2.7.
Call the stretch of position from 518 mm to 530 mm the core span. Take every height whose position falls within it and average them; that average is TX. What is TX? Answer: 23.1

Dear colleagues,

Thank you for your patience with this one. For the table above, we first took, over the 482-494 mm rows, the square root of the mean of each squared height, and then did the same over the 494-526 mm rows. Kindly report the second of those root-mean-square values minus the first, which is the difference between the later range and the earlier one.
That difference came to -0.99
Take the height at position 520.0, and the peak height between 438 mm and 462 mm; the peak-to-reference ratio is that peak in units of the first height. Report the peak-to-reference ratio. 1.11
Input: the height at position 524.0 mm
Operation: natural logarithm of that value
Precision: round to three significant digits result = 3.14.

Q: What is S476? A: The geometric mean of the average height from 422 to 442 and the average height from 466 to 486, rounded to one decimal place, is 25.0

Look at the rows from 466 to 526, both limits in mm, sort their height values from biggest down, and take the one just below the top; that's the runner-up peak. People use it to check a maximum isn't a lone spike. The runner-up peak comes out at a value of 26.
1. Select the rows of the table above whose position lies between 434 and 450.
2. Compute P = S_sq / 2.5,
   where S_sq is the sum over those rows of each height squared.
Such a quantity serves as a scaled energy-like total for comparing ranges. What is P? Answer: 1009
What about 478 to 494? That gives 1016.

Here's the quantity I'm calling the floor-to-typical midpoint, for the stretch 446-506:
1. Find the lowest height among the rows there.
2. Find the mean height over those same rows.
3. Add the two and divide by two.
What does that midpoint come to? 23.9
